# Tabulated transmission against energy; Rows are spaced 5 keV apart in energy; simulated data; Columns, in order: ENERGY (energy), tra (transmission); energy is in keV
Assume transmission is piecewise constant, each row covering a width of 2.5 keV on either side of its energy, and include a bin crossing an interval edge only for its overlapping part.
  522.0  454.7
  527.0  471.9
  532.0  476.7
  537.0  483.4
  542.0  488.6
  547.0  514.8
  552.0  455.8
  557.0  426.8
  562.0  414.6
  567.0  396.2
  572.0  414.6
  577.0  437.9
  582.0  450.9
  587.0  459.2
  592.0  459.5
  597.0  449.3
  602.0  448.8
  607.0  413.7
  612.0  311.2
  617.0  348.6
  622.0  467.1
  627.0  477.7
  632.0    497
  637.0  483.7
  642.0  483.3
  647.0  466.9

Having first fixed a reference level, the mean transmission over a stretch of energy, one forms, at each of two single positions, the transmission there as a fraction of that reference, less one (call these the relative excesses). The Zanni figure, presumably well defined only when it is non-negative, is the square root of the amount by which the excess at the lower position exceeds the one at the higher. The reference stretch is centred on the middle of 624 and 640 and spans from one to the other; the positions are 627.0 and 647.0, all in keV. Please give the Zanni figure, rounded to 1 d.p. 0.1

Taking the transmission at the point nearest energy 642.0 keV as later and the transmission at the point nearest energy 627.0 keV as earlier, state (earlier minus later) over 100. -0.1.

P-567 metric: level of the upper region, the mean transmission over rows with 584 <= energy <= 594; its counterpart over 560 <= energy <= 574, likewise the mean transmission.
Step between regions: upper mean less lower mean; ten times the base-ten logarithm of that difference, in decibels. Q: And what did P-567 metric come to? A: 17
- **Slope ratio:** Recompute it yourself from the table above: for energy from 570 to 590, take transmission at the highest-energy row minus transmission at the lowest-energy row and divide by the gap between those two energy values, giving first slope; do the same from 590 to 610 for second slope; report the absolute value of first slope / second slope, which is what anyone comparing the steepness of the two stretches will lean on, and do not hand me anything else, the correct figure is 1.0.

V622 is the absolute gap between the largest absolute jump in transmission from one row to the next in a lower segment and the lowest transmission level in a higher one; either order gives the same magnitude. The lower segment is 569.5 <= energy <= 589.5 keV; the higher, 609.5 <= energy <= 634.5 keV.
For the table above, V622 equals 288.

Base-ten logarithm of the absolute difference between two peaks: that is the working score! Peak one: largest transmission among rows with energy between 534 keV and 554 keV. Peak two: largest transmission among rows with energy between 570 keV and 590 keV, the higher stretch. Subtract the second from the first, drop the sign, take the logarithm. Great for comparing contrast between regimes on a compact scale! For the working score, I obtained 1.75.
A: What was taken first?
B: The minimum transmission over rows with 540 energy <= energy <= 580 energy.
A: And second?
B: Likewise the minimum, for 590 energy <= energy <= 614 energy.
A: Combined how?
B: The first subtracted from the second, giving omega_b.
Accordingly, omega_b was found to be -85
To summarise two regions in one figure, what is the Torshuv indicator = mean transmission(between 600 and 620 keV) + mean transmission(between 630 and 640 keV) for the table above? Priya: 871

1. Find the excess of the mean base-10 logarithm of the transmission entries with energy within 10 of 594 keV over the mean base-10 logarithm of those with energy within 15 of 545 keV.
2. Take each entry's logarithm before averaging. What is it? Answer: -0.02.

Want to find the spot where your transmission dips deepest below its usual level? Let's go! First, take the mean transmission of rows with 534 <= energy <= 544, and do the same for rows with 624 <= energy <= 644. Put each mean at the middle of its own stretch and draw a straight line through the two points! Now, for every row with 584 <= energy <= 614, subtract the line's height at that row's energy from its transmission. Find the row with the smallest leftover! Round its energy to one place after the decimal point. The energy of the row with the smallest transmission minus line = 612.0 keV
